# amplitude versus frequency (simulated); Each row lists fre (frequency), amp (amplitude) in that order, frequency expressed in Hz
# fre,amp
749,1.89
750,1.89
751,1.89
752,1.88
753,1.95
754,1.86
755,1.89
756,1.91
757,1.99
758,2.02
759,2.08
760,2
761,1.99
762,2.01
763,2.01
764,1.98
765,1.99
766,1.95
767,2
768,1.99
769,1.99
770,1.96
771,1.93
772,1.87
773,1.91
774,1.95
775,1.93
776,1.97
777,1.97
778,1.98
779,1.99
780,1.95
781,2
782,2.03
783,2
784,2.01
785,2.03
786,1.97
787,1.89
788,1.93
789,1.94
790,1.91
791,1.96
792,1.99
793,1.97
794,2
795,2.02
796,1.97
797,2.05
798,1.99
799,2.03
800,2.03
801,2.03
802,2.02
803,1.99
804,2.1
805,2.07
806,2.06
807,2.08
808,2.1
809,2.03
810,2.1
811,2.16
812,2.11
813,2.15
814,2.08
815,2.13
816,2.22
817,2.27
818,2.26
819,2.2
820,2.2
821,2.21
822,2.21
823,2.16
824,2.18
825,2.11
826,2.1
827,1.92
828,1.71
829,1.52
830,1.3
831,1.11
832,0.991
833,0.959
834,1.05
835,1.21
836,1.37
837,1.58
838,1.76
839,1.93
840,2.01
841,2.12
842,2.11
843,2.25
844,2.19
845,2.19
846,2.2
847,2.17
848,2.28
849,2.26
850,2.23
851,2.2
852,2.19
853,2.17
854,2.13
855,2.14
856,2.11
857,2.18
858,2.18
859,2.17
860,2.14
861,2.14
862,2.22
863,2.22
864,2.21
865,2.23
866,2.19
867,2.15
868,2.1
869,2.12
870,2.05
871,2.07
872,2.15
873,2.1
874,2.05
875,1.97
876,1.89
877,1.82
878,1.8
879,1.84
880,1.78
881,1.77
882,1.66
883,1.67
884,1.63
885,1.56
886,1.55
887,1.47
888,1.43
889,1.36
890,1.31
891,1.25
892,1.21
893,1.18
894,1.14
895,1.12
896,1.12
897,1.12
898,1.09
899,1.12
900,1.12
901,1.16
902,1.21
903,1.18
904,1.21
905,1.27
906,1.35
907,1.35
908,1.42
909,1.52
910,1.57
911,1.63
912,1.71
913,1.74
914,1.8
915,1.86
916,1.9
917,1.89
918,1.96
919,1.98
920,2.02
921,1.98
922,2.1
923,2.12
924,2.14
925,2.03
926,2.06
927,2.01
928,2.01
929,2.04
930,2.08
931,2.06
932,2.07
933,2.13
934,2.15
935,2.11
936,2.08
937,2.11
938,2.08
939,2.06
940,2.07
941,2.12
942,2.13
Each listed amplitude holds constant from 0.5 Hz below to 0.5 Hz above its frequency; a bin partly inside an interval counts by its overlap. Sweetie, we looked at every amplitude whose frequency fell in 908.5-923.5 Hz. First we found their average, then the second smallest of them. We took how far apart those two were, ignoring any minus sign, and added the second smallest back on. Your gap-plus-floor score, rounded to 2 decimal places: 1.85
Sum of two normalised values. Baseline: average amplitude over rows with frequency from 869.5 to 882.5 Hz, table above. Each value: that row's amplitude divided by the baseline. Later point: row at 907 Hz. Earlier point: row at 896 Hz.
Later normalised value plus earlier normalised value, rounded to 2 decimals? 1.29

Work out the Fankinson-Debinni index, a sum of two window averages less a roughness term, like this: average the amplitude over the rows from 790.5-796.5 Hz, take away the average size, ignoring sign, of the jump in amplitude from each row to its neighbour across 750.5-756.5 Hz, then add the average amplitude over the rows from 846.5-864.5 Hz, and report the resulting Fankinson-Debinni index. 4.1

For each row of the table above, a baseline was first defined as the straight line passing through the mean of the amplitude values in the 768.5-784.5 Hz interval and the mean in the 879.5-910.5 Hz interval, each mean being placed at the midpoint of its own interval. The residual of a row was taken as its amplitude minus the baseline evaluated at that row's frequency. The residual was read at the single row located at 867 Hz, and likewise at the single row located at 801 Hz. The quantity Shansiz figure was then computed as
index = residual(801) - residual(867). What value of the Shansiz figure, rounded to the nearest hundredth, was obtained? -0.46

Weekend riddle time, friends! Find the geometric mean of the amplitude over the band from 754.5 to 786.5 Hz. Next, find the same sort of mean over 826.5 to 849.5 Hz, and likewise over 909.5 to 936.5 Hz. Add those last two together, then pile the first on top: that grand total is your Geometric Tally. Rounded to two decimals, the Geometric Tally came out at 5.62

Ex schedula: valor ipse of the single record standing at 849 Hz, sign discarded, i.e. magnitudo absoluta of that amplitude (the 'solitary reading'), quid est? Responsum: 2.3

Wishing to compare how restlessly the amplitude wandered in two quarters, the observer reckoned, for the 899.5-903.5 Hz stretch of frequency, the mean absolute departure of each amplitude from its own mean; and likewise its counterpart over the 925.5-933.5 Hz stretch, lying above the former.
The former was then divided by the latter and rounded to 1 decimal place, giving 1.0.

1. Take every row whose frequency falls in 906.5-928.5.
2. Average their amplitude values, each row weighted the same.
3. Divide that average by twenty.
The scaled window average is 0.093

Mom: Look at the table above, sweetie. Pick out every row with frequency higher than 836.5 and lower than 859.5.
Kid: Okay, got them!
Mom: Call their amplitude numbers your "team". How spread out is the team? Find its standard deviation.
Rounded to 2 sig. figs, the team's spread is 0.16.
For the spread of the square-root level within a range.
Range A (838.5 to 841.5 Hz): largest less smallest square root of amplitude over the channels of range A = 0.067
